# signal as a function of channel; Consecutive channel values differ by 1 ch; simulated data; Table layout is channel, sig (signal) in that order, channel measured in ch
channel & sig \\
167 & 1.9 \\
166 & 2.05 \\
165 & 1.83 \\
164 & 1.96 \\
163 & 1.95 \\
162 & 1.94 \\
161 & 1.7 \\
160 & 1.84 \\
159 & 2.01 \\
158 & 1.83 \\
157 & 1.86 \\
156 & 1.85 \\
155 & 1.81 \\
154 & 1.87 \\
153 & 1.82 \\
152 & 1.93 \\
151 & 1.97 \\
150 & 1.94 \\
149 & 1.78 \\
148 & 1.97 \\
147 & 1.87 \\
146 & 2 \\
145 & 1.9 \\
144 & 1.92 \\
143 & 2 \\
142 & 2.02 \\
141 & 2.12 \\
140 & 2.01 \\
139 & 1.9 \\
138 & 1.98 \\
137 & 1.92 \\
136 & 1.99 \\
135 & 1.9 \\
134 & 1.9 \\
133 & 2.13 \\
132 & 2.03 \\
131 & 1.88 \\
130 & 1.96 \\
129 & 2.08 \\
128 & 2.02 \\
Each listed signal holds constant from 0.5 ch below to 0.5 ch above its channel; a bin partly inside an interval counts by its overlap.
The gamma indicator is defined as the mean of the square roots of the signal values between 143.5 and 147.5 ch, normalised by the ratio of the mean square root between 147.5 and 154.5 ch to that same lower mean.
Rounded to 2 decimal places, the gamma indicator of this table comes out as 1.40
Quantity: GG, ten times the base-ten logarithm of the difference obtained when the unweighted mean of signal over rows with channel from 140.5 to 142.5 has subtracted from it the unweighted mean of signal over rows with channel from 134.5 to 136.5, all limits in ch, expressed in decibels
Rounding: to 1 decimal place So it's -9.0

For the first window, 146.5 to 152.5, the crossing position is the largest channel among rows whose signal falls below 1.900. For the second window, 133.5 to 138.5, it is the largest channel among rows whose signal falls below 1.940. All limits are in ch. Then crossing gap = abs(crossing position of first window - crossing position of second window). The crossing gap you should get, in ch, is 12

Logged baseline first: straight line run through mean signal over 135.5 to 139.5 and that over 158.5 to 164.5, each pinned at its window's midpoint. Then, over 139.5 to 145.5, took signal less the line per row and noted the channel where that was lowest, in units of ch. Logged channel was 145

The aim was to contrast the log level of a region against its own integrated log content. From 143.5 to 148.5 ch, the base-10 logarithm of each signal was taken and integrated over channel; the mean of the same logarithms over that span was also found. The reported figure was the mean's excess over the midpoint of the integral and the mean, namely -0.6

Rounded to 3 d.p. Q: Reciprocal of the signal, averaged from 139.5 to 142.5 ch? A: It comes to 0.488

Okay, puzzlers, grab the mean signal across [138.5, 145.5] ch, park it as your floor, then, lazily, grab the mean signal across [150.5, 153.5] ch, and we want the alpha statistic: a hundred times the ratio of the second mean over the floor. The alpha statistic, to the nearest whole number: 96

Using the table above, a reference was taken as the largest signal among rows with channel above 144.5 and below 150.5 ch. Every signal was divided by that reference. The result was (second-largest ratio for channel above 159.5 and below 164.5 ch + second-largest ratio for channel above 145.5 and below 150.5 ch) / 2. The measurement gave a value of 0.980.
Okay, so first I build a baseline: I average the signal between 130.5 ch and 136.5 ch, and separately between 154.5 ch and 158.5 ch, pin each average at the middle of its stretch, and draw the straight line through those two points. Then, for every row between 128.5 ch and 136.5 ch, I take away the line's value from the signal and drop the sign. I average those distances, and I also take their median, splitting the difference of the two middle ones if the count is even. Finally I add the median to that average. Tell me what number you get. 0.14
